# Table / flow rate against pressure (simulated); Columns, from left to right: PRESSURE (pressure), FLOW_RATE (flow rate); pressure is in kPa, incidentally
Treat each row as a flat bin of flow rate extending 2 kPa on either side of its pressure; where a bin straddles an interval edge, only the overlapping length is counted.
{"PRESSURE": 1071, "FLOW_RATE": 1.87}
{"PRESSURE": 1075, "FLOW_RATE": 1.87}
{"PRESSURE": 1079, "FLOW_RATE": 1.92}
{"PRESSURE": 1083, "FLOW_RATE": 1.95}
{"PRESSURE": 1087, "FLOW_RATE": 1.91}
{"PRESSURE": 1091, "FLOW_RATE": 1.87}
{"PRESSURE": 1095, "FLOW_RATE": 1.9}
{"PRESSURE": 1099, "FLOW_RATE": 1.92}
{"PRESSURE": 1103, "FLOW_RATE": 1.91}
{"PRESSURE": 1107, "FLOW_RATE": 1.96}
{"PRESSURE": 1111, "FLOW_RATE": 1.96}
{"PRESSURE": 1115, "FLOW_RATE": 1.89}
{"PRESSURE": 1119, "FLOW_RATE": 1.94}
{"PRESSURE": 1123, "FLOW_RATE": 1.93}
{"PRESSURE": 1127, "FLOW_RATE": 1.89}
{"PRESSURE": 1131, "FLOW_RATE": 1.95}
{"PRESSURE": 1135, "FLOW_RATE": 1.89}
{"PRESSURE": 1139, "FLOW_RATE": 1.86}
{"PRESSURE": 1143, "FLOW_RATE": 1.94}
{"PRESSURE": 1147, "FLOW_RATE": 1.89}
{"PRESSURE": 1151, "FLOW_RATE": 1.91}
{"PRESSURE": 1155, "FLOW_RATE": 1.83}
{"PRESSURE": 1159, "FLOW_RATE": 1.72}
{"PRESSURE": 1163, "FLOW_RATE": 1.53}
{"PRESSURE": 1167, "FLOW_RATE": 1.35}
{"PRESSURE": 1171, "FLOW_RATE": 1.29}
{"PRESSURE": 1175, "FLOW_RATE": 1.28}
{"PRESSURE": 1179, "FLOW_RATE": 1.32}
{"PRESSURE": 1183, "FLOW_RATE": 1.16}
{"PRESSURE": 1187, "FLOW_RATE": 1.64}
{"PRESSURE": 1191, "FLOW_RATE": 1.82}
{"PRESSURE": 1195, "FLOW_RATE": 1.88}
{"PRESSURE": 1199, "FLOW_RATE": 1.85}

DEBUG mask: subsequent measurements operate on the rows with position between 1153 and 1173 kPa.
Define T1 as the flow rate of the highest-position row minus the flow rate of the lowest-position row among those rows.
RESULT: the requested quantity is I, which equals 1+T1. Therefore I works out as 0.46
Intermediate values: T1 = -0.54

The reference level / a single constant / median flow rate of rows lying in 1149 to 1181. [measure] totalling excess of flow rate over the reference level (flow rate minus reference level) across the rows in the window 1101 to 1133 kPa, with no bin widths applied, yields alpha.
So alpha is 3.9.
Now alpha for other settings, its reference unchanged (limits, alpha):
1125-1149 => 2.8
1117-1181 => 4.5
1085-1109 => 2.8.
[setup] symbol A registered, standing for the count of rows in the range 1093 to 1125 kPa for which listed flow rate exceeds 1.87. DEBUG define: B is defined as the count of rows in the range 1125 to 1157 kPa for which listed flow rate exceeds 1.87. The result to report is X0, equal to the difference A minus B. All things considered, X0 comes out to 2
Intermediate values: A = 8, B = 6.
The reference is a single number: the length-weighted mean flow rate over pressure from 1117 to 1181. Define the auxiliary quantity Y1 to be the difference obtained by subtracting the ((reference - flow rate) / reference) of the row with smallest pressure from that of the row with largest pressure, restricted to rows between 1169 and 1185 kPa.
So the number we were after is 0.076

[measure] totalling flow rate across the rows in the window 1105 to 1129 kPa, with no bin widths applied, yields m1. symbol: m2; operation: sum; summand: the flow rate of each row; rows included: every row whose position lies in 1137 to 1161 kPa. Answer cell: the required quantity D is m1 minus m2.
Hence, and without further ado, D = 0.4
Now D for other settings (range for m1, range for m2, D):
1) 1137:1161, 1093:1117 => -0.4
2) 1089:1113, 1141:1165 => 0.7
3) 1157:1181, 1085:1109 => -3.0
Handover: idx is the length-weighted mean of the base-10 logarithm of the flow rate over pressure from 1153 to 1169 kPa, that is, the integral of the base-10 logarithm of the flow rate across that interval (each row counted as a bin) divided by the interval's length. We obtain 0.203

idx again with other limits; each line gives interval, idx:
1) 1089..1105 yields 0.279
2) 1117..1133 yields 0.285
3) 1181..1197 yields 0.203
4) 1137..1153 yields 0.279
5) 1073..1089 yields 0.282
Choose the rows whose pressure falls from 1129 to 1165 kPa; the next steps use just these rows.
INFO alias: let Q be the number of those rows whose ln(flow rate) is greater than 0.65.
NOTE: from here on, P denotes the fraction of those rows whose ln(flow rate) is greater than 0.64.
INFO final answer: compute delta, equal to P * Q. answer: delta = 1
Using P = 0.3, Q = 2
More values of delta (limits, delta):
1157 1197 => 0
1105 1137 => 3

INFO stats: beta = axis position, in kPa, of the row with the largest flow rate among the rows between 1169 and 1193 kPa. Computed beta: 1191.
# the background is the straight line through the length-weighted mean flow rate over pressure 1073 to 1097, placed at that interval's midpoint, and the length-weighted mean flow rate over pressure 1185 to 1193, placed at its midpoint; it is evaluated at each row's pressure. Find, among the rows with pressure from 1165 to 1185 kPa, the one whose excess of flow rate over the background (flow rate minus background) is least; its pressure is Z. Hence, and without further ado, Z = 1183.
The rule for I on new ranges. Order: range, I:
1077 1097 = 0.98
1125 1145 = 1.05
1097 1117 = 0.97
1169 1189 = 1.35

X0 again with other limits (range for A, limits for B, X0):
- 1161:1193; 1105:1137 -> -8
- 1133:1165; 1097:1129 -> -4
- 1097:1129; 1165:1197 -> 7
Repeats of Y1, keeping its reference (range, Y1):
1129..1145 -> 0.006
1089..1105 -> -0.023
